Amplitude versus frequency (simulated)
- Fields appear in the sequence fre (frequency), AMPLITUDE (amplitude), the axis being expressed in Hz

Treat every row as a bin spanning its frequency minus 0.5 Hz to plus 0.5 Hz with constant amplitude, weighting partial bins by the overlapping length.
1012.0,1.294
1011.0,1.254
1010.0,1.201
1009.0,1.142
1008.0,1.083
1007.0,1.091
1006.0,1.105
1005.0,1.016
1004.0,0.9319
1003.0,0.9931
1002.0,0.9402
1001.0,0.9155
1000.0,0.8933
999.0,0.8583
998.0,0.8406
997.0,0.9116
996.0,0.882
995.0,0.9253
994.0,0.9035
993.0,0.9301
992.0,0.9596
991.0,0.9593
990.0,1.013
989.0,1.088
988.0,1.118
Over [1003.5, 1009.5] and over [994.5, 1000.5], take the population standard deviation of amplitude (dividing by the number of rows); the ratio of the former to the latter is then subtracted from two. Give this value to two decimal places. -0.37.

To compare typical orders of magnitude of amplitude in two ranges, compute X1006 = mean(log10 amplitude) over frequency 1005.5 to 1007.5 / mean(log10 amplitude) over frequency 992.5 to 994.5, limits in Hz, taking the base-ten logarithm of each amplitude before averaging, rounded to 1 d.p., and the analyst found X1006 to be -1.1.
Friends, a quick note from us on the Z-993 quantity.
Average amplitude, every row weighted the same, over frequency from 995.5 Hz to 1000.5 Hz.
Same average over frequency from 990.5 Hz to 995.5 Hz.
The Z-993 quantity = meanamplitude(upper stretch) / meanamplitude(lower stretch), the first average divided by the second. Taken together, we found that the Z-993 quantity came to 0.94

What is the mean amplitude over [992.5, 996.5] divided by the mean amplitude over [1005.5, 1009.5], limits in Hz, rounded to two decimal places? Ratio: 0.82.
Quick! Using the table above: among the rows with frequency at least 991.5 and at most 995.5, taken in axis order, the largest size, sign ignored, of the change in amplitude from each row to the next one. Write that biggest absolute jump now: 0.03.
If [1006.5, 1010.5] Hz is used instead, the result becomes 0.06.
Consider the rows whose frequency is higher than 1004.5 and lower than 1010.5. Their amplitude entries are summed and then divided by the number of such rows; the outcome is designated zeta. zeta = 1.11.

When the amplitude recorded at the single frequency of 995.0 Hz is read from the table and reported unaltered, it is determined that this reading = 0.9253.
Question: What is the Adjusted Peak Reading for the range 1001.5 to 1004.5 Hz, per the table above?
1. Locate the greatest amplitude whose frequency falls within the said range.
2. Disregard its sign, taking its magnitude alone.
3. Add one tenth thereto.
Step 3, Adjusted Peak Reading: 1.09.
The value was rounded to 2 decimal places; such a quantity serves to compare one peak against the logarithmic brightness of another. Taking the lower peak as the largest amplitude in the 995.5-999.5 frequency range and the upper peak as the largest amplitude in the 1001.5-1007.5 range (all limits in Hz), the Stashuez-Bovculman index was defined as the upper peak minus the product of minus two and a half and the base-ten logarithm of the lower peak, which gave 1.00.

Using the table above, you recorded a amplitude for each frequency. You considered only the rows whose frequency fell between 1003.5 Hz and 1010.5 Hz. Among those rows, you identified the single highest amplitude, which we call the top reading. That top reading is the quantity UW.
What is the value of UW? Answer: 1.201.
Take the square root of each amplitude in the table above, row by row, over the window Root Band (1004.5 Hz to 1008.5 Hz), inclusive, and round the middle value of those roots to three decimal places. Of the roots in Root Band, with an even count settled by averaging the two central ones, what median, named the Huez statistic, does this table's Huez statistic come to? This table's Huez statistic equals 1.043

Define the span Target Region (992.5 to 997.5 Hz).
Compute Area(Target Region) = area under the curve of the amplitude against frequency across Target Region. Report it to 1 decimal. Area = 4.6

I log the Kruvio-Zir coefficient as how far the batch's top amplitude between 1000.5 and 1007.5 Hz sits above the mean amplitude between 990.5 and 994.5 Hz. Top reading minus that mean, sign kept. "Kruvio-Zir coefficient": 0.17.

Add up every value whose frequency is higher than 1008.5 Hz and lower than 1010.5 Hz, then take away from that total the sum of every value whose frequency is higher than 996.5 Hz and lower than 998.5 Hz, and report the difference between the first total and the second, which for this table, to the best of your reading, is 0.6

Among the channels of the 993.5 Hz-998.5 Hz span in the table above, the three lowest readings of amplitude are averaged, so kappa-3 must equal 0.88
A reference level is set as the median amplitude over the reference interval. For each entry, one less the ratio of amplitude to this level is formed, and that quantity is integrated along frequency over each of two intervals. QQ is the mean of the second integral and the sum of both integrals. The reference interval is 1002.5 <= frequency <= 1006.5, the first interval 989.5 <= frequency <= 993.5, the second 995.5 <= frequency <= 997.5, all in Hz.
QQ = 0.29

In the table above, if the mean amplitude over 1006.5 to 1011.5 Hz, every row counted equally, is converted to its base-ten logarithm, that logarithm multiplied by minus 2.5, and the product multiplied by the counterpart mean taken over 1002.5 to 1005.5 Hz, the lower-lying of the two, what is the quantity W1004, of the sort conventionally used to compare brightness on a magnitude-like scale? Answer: -0.15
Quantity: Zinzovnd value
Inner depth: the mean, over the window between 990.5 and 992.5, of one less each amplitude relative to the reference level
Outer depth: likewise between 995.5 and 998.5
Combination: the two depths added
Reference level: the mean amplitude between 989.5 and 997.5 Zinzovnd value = 0.04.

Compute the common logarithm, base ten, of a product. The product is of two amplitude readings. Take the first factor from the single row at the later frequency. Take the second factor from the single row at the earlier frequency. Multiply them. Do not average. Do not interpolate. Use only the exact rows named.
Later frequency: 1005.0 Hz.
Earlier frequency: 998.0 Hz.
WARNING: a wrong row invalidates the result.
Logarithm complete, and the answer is -0.069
